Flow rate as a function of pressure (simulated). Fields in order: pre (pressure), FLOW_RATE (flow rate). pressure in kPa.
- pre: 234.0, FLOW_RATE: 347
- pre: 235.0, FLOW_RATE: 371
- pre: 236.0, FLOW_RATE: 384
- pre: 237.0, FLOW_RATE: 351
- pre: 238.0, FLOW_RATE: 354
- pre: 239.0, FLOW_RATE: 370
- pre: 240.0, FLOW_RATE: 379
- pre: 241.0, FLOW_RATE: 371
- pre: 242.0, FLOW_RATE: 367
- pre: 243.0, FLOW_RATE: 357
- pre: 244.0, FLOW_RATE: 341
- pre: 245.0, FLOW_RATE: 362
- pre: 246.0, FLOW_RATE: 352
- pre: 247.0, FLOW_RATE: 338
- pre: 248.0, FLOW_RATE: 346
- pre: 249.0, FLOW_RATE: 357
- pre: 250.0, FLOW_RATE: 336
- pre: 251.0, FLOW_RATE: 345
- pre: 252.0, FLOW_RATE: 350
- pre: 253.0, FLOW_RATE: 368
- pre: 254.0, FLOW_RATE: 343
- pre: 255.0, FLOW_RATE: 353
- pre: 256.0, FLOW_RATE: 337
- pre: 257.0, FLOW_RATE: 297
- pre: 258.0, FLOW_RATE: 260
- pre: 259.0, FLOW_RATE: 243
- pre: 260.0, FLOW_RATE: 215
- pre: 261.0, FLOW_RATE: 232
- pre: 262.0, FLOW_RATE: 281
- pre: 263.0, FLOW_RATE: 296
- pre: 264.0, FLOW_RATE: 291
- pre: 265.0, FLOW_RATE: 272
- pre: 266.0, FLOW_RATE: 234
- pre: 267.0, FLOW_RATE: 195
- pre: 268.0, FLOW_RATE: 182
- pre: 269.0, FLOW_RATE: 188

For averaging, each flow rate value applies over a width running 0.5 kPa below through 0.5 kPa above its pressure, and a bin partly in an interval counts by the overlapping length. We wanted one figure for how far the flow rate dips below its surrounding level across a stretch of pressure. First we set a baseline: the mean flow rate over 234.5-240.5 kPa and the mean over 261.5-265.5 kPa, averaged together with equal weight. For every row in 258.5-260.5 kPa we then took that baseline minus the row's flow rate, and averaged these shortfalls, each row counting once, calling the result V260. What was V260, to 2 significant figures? 98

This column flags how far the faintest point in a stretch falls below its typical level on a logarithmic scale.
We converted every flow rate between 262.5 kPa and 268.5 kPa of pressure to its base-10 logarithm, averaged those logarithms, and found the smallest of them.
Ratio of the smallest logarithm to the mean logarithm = 0.949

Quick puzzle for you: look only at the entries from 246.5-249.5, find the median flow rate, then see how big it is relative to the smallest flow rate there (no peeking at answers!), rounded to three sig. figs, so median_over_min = 1.02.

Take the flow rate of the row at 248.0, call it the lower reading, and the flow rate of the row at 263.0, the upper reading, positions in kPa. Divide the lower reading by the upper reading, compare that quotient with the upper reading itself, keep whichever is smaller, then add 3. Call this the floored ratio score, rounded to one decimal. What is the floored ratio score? 4.2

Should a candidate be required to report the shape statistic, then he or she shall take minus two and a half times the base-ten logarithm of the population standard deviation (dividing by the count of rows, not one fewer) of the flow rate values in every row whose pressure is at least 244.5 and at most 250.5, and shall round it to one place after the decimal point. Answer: -2.4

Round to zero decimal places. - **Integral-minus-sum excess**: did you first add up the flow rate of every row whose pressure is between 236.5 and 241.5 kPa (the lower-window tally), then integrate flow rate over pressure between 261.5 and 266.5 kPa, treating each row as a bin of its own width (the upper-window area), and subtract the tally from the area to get -451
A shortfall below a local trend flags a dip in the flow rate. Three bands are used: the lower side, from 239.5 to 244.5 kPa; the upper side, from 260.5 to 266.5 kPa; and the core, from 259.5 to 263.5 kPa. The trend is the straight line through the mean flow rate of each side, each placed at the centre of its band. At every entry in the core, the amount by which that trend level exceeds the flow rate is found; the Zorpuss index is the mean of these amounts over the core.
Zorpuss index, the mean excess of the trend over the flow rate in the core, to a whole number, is 21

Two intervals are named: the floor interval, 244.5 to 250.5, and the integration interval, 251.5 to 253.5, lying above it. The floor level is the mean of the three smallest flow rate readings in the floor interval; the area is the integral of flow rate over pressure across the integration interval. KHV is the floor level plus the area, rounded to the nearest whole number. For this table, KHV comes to 1058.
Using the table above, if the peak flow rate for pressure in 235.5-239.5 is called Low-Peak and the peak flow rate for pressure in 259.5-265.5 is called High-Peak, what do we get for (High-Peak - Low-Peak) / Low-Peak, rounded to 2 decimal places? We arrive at -0.23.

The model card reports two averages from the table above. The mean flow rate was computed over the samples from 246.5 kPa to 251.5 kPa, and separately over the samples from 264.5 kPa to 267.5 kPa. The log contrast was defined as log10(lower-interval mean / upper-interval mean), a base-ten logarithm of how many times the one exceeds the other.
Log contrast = 0.17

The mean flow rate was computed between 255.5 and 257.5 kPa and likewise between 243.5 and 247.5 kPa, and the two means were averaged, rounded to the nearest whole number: 333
